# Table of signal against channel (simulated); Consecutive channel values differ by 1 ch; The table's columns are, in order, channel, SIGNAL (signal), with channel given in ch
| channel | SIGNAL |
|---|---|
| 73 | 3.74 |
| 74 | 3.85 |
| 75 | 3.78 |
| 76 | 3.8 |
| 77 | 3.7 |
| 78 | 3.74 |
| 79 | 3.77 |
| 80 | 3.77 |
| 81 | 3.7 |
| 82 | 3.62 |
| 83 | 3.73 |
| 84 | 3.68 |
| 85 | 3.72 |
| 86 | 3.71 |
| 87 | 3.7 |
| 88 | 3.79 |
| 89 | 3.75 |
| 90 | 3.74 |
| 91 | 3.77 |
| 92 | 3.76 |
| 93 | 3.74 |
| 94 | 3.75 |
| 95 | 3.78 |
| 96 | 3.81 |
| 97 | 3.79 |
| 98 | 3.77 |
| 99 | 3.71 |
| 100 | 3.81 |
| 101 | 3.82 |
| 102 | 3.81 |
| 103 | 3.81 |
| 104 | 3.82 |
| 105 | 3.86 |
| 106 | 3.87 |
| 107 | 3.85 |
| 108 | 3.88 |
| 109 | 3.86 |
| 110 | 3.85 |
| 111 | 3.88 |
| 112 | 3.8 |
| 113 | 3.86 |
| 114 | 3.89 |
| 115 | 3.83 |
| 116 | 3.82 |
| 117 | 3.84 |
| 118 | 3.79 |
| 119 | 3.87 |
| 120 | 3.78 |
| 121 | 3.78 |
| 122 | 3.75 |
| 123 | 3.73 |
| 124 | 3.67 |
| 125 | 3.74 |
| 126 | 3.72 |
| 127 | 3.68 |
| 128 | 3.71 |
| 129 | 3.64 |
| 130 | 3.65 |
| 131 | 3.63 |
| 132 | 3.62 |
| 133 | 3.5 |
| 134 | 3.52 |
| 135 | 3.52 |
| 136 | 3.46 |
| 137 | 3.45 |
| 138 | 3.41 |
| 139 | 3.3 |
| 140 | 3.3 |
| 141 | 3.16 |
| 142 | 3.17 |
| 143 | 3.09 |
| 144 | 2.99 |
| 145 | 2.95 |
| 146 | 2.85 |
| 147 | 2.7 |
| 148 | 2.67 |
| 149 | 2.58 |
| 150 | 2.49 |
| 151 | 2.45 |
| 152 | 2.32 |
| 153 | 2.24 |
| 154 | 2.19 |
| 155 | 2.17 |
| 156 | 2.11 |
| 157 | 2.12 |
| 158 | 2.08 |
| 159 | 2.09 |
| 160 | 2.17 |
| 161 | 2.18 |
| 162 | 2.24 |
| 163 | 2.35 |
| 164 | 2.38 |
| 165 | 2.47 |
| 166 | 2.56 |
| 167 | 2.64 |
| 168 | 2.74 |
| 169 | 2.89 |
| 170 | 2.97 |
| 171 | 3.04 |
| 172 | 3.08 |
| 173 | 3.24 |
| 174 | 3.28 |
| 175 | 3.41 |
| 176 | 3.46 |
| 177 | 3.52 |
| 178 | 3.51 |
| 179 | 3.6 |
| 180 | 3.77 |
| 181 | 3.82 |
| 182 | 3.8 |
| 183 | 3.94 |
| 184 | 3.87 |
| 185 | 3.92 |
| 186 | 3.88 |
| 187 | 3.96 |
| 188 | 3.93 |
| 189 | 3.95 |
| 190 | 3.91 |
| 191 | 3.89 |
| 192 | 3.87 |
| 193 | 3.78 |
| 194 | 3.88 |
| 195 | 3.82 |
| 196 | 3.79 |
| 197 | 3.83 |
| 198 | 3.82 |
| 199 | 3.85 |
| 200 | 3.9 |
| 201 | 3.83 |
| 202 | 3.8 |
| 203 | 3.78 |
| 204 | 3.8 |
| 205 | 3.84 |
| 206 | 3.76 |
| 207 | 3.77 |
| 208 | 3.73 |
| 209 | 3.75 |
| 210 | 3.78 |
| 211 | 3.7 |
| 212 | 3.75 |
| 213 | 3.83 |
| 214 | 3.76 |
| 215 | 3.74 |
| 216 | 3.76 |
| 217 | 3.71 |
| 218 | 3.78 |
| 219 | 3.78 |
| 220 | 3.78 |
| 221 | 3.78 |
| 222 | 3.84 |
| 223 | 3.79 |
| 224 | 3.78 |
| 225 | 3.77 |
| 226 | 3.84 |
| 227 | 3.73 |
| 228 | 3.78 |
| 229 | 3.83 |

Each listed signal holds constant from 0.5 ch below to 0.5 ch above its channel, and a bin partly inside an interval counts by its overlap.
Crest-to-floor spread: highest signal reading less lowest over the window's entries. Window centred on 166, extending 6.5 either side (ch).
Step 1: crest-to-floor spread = 0.91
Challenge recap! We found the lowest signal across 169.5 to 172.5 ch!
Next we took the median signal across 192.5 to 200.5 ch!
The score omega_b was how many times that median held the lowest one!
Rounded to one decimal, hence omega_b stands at 1.3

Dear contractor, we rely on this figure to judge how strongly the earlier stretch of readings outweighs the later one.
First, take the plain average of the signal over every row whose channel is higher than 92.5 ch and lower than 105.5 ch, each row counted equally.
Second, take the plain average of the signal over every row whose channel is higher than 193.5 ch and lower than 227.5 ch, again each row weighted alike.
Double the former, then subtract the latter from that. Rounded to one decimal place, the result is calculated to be 3.8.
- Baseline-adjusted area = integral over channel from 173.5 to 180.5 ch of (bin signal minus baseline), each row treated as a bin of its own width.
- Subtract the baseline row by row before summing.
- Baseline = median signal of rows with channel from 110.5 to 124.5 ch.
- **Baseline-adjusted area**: -2.1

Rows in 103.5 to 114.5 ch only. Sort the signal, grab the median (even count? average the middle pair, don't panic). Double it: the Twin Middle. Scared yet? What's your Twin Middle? 7.72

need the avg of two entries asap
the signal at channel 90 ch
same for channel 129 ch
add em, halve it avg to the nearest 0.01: 3.69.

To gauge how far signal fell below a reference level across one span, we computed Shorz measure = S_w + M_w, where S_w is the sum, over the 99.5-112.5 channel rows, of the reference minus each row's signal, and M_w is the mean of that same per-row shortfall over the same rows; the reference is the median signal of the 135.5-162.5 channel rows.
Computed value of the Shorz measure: -17.6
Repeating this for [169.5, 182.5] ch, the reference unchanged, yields -11.8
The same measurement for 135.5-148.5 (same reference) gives -7.5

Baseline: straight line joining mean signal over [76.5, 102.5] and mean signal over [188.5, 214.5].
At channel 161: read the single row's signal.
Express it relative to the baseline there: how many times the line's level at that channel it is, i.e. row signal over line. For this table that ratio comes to 0.58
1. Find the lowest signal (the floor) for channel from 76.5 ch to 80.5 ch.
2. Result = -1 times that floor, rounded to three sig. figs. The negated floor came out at -3.70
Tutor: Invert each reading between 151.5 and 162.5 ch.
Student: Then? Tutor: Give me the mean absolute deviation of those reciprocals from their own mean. 0.012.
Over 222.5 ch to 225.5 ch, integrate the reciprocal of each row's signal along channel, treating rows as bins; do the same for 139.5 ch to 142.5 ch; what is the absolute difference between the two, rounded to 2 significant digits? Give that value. 0.14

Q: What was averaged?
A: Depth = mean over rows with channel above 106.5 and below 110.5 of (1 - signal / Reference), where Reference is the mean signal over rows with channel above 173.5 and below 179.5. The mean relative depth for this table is -0.11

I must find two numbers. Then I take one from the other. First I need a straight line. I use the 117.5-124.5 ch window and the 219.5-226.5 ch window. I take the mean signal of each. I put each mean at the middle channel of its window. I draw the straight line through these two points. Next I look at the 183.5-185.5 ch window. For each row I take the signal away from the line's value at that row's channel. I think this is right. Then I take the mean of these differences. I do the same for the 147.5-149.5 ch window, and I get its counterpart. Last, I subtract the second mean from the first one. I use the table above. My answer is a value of -1.26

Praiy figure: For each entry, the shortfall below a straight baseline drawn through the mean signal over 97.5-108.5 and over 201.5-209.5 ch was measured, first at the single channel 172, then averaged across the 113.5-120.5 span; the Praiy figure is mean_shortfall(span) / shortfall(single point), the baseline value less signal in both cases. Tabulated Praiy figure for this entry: 0.0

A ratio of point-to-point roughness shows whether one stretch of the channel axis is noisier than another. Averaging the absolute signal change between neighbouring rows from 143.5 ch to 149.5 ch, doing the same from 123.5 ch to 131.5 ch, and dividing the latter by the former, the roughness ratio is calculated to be 0.5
